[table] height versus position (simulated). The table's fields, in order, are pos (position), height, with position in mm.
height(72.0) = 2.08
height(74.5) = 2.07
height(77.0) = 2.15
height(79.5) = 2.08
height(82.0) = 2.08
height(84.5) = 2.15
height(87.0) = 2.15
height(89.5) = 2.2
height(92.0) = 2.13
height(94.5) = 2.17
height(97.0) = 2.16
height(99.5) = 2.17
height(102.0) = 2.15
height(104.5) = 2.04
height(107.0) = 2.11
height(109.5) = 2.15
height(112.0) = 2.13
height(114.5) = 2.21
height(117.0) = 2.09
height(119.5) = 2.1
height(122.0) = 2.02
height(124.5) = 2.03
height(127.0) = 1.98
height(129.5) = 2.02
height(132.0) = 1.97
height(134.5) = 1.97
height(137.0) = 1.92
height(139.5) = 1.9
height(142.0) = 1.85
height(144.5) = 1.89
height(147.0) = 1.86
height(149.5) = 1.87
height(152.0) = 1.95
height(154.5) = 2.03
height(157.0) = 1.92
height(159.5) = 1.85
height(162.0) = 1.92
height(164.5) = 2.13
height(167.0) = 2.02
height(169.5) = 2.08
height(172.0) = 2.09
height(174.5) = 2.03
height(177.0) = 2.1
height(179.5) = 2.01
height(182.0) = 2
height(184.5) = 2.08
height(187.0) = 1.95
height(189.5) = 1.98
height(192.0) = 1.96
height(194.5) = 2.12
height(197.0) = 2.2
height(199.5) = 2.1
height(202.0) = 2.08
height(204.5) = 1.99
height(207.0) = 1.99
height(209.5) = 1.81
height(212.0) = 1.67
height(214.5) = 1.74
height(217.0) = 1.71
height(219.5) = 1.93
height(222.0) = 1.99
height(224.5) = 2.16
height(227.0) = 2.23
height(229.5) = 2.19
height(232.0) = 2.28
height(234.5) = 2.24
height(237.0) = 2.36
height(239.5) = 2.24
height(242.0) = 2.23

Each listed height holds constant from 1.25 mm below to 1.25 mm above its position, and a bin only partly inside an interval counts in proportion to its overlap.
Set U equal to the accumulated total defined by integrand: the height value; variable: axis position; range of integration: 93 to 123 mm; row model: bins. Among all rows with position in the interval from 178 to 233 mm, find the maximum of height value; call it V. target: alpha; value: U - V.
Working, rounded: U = 64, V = 2.28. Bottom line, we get 61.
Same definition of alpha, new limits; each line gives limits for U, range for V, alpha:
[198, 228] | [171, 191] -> 56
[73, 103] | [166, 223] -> 62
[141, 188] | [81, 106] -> 91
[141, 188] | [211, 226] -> 91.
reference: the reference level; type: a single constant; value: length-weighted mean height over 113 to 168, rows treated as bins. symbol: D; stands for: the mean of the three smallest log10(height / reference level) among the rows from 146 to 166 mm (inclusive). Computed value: -0.03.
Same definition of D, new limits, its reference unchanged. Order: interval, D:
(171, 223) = -0.06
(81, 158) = -0.03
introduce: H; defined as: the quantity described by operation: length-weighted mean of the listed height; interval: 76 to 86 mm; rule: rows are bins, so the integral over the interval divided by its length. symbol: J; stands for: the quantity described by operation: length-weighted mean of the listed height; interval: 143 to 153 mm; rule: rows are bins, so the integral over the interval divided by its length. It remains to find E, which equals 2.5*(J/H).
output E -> 2.23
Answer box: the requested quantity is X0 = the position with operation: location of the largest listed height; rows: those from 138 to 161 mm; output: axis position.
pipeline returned 154.5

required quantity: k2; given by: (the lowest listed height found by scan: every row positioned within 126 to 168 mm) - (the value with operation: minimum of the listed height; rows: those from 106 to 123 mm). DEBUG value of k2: -0.2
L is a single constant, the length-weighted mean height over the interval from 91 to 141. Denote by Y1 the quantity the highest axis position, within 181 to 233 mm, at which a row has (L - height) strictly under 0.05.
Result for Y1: 232.0 mm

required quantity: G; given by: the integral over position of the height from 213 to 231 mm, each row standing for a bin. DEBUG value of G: 36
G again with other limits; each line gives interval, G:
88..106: 39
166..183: 35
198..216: 34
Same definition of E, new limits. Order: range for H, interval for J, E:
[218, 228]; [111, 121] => 2.58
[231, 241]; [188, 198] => 2.26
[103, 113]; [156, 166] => 2.32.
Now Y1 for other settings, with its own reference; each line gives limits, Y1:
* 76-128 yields 124.5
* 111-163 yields 154.5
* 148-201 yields 199.5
